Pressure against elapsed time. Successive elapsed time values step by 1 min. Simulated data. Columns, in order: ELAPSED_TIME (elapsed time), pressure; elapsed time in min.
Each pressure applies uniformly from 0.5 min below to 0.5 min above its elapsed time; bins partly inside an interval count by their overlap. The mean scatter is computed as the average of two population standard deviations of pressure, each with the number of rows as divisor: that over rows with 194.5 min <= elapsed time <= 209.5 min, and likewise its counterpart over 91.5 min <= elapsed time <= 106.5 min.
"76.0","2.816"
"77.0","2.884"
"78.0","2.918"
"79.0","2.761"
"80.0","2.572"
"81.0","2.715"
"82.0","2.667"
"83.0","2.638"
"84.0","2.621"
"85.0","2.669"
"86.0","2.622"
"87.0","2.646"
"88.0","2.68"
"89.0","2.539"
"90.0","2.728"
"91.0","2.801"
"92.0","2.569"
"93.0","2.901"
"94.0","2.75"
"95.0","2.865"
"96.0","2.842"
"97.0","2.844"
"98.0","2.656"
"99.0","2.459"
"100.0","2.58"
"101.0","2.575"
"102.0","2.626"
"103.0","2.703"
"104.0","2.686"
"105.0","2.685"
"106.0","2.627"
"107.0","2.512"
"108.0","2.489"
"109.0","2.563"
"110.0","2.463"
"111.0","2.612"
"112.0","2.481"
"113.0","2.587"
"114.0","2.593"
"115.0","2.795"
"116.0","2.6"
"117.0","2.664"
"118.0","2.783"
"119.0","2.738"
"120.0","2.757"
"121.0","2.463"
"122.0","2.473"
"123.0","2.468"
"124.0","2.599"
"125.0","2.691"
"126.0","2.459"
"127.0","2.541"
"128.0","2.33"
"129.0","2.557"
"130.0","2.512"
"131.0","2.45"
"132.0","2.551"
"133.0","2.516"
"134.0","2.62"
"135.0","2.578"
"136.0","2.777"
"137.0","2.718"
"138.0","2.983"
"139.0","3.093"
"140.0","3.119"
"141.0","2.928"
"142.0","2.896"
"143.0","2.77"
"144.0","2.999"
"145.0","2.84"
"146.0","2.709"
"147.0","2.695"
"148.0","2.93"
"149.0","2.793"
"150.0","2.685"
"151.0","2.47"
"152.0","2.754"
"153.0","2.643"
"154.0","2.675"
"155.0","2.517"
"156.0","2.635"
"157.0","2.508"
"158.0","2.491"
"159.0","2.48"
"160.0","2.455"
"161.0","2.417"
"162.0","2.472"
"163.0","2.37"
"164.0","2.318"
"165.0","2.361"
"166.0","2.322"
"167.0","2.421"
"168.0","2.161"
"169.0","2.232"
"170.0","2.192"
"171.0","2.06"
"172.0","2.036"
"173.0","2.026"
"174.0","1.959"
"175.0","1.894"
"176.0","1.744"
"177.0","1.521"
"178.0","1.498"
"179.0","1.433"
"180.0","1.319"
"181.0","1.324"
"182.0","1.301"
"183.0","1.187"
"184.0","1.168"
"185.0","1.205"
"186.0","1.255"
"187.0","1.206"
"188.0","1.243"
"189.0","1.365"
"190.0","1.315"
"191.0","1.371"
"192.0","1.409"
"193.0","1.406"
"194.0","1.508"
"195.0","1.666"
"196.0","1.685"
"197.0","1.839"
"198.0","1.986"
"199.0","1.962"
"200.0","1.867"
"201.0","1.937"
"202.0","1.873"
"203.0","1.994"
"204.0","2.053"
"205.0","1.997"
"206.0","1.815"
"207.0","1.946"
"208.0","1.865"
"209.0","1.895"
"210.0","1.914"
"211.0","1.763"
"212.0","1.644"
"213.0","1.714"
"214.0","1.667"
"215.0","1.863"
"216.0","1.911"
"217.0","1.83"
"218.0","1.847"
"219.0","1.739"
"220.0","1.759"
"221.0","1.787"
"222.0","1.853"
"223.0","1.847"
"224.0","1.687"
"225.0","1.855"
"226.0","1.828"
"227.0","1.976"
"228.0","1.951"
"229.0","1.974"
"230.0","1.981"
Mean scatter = 0.11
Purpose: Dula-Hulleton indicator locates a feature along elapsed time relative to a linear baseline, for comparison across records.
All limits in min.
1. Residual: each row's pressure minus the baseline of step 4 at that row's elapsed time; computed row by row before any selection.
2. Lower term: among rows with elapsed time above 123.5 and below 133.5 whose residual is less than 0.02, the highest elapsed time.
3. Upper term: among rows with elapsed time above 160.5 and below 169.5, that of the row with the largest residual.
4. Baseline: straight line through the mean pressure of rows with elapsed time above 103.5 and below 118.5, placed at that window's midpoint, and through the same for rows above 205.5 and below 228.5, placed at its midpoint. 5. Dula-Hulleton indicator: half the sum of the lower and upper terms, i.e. 146.5 min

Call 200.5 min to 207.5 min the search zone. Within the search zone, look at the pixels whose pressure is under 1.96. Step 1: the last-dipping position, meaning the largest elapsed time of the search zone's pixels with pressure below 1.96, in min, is 207.0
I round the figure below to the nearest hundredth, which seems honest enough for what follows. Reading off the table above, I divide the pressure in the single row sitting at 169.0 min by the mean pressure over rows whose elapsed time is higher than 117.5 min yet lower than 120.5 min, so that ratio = 0.81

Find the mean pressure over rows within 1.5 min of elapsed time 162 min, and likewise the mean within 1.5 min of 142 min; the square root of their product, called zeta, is 2.63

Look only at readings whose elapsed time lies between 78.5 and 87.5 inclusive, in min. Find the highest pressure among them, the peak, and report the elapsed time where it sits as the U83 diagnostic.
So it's 79.0 min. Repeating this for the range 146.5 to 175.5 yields 148.0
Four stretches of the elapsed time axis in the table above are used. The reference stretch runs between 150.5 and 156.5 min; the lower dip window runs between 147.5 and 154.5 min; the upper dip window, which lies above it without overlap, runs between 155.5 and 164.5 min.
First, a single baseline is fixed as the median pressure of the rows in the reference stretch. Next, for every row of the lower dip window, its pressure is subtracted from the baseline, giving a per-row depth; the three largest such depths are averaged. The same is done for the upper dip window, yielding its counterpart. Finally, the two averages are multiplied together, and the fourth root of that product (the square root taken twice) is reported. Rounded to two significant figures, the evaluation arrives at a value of 0.33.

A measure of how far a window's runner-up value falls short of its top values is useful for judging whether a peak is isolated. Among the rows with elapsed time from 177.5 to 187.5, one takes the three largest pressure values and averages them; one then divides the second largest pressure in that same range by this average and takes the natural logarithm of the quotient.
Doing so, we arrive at 0.010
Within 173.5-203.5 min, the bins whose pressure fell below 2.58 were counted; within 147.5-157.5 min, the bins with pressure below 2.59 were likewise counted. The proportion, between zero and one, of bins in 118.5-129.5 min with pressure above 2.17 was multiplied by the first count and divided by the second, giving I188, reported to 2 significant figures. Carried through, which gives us 10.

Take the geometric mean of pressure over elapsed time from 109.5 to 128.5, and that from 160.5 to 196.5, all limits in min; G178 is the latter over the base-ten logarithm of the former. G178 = 4.1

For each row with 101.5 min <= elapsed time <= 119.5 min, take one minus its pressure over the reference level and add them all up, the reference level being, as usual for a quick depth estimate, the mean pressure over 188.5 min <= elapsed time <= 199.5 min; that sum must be -11.7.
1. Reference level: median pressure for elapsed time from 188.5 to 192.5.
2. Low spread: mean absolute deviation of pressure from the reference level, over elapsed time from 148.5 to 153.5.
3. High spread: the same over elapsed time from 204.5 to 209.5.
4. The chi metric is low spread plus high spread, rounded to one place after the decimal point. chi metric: 1.8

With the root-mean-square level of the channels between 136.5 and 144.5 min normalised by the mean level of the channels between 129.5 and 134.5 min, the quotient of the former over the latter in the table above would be 1.16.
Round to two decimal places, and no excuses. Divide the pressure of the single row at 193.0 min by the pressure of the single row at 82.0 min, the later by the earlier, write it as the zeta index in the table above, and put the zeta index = 0.53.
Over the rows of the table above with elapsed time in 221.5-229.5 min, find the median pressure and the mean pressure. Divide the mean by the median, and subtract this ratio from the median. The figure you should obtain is 0.84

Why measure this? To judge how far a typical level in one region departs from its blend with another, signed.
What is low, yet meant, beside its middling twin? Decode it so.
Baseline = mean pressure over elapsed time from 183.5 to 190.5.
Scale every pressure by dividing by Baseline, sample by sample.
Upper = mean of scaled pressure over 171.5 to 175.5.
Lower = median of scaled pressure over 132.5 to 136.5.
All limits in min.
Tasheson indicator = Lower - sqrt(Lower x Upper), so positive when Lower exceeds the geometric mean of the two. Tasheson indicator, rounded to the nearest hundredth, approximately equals 0.26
